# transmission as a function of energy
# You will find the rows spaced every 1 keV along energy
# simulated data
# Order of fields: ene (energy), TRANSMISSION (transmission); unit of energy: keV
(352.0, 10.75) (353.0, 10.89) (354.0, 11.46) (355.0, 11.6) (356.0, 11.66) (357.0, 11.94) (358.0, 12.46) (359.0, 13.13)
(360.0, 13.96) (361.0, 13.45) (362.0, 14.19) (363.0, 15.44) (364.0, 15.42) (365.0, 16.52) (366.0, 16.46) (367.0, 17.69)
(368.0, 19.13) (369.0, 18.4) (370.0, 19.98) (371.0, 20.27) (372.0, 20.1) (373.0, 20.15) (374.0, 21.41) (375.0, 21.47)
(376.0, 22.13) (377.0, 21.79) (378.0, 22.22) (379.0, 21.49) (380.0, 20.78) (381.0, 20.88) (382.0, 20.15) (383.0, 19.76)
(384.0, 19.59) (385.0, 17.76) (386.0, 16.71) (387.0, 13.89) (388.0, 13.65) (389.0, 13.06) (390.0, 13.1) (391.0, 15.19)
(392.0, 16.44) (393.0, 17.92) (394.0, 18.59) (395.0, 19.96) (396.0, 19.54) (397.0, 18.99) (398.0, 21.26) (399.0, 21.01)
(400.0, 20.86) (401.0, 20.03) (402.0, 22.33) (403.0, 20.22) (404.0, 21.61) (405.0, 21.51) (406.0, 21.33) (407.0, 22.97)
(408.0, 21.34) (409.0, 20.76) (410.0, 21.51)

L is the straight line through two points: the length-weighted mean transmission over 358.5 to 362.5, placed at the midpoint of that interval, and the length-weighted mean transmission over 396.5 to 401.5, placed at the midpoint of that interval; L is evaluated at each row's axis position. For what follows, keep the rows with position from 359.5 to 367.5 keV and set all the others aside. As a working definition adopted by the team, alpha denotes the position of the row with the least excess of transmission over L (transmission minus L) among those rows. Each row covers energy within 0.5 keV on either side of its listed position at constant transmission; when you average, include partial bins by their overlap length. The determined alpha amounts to 361.0 keV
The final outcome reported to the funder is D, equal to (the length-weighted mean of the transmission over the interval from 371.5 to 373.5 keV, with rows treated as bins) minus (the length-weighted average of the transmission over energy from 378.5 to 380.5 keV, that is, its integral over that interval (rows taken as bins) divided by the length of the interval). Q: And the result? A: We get -1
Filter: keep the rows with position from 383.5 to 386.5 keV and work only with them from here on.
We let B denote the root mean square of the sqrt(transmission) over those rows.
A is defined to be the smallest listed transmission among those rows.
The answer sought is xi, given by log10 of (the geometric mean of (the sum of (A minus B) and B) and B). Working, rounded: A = 16.71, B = 4.24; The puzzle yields 0.93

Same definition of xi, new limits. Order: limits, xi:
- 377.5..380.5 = 0.99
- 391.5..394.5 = 0.92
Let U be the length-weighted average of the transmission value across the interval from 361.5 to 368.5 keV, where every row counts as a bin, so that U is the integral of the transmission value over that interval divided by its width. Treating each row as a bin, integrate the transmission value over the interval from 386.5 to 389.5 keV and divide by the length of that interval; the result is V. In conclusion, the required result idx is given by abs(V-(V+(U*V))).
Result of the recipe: 222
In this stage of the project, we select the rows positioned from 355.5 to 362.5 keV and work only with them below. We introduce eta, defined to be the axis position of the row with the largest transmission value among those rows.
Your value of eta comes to 362.0 keV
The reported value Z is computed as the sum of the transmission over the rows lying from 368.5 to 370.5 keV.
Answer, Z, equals 38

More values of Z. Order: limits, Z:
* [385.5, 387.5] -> 31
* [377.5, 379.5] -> 44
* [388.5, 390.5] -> 26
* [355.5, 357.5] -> 24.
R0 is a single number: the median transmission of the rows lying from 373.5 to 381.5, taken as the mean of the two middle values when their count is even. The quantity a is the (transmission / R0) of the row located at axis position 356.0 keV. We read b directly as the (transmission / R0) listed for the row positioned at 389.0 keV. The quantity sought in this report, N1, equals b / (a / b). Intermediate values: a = 0.54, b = 0.61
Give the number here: 0.68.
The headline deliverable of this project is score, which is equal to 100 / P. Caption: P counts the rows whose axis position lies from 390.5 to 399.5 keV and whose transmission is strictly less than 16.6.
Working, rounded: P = 2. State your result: 50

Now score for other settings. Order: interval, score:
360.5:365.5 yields 20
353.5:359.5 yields 17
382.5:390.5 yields 25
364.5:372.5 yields 50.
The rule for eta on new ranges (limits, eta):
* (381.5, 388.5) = 382.0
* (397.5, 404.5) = 402.0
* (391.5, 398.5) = 398.0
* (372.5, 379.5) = 378.0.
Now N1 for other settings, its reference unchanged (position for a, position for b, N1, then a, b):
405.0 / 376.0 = 1.06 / 1.00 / 1.03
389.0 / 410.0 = 1.65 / 0.61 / 1.00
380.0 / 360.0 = 0.44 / 0.97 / 0.65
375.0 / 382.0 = 0.88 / 1.00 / 0.94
